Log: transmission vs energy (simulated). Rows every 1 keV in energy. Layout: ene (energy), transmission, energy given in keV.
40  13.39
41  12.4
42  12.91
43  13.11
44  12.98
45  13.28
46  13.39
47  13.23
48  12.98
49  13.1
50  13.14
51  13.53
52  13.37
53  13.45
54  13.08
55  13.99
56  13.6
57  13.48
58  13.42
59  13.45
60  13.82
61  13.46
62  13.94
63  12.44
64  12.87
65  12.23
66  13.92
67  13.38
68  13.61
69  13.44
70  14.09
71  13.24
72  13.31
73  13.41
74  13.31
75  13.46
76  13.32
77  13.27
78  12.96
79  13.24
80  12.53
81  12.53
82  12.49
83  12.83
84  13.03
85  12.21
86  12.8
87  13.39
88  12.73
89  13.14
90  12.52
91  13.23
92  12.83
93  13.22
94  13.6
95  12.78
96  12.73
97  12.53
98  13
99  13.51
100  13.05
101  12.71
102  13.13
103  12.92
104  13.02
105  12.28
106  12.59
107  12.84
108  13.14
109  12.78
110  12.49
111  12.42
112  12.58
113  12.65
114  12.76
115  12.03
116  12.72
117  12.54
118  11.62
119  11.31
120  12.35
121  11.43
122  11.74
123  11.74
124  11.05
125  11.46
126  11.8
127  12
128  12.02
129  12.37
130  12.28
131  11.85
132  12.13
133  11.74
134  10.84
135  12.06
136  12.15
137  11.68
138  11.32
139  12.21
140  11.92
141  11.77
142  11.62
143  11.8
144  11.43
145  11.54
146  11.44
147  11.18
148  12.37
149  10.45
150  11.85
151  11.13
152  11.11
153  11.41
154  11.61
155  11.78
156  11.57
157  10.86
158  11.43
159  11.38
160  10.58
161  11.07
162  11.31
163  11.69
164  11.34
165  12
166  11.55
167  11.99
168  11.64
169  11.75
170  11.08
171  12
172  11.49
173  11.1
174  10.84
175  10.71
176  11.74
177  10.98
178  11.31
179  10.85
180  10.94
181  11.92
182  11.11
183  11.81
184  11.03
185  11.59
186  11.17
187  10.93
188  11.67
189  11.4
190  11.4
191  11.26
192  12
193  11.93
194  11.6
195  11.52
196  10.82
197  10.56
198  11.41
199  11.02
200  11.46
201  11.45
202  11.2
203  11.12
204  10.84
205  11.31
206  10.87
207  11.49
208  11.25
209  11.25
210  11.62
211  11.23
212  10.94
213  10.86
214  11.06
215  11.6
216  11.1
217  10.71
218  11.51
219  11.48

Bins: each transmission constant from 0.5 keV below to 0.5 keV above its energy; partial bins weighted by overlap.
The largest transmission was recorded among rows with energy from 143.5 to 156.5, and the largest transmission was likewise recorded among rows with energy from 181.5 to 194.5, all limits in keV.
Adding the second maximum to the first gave 24.4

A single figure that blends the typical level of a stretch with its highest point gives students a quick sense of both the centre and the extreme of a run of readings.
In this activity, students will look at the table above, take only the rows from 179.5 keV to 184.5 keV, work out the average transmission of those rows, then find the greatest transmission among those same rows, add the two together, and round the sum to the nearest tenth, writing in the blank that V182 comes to 23.3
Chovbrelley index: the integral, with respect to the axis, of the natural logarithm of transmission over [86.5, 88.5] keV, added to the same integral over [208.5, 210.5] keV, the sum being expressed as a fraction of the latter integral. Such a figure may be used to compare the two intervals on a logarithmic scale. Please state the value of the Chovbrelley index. 2.05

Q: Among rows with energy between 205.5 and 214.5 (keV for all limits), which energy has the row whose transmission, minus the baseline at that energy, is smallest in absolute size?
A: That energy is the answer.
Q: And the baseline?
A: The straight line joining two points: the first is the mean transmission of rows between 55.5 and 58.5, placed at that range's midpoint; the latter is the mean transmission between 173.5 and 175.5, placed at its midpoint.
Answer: 206 keV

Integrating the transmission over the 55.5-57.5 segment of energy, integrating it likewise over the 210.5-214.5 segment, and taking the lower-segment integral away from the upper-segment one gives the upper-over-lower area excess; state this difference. 17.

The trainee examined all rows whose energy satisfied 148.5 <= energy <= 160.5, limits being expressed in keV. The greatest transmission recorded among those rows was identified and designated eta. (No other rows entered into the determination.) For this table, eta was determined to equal 11.85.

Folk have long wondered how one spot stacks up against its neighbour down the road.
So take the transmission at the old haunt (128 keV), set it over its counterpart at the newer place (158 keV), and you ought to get 1.05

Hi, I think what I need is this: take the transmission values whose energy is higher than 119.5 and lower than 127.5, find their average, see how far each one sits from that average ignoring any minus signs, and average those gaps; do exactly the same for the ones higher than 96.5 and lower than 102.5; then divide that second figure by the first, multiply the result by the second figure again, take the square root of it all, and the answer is 0.46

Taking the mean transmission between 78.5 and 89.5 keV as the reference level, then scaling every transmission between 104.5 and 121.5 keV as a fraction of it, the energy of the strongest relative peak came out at 108 keV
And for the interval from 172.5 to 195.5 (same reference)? 192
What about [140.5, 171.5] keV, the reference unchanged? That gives 148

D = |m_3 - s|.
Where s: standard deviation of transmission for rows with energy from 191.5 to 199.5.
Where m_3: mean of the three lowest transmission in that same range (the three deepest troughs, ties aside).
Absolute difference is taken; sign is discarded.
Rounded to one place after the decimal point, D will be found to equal 10.3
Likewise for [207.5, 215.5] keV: 10.7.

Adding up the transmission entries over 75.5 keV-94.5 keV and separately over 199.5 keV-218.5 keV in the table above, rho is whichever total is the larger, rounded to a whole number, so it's 246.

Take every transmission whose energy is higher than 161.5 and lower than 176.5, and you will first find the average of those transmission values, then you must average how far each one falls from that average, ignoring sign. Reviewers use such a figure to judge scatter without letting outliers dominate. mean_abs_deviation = 0.33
